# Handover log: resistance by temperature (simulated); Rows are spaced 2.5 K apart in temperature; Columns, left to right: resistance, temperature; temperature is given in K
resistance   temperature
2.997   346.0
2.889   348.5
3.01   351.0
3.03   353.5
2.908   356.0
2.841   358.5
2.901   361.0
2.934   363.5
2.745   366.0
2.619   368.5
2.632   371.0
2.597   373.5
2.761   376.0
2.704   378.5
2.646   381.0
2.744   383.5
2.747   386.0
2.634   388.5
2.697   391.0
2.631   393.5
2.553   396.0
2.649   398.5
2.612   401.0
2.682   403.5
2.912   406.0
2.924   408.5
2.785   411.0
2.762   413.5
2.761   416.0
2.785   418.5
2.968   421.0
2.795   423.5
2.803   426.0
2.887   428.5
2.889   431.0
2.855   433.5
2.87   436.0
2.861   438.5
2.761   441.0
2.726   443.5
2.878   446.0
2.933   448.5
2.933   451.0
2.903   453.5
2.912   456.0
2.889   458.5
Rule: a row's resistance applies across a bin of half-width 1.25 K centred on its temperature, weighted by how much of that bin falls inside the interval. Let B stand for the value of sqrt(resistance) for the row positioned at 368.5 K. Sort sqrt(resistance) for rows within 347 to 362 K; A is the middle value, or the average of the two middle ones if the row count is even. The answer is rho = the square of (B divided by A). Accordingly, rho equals 0.90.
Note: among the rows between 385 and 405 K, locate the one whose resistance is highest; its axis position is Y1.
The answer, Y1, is 386.0 K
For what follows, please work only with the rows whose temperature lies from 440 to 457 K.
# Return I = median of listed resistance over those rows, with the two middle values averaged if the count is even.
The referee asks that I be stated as 2.90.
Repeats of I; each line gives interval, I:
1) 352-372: 2.87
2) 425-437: 2.87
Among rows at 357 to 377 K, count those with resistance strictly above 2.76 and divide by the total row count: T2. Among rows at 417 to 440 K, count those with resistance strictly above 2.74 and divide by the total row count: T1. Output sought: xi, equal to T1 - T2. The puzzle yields 0.50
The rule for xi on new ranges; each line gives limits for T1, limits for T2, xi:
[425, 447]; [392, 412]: 0.51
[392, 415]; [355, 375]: -0.06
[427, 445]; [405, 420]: -0.14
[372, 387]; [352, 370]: -0.21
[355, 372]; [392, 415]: 0.27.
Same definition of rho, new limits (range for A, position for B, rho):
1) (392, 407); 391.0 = 1.02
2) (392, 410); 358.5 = 1.07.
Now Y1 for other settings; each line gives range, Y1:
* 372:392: 376.0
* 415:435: 421.0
